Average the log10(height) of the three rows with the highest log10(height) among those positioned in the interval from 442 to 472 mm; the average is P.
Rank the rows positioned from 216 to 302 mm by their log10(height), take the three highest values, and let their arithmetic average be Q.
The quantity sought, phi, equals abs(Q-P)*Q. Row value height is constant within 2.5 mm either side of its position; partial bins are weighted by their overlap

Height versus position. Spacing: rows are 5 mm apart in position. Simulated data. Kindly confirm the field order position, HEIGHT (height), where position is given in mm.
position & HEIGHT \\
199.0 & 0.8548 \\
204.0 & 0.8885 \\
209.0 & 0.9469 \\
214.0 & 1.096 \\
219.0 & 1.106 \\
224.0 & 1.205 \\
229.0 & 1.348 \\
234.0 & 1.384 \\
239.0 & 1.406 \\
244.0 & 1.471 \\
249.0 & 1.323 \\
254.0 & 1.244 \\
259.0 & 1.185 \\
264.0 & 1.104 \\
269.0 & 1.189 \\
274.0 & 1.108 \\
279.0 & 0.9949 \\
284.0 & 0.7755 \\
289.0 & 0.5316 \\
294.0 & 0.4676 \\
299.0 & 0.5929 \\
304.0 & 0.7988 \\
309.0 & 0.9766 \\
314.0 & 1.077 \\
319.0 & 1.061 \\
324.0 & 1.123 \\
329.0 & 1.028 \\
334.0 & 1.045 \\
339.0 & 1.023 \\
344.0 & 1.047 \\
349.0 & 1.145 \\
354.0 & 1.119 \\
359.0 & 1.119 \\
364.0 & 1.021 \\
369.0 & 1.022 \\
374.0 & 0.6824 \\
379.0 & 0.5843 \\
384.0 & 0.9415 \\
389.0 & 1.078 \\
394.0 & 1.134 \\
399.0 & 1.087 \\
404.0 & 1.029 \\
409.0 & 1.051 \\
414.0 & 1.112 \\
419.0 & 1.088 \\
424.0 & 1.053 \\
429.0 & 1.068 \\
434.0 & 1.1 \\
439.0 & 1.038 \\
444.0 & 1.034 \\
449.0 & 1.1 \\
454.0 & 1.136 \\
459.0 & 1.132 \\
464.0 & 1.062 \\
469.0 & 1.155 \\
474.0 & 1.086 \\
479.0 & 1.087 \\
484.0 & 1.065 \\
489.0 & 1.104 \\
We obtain 0.014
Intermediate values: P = 0.057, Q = 0.152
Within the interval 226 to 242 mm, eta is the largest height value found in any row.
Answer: 1.406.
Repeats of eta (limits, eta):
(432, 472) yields 1.155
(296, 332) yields 1.123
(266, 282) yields 1.189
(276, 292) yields 0.9949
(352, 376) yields 1.119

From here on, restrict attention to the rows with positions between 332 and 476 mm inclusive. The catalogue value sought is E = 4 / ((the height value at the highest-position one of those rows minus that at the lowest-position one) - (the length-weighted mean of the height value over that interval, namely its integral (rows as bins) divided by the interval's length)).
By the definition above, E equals -4.0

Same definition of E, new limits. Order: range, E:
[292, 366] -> -9.4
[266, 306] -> -3.3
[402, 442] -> -3.8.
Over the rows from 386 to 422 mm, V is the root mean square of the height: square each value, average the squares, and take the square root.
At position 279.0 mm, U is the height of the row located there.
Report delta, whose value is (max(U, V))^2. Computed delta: 1.17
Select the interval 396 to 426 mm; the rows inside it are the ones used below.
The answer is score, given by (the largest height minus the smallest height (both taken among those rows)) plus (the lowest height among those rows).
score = 1.11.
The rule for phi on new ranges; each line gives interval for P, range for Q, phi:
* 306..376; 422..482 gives 0.000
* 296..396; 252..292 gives 0.002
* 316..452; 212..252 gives 0.015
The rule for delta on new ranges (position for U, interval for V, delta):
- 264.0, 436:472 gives 1.22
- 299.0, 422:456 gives 1.16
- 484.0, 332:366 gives 1.16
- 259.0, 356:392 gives 1.40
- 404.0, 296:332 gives 1.06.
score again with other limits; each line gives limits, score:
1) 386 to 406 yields 1.13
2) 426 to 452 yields 1.10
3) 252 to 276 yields 1.24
